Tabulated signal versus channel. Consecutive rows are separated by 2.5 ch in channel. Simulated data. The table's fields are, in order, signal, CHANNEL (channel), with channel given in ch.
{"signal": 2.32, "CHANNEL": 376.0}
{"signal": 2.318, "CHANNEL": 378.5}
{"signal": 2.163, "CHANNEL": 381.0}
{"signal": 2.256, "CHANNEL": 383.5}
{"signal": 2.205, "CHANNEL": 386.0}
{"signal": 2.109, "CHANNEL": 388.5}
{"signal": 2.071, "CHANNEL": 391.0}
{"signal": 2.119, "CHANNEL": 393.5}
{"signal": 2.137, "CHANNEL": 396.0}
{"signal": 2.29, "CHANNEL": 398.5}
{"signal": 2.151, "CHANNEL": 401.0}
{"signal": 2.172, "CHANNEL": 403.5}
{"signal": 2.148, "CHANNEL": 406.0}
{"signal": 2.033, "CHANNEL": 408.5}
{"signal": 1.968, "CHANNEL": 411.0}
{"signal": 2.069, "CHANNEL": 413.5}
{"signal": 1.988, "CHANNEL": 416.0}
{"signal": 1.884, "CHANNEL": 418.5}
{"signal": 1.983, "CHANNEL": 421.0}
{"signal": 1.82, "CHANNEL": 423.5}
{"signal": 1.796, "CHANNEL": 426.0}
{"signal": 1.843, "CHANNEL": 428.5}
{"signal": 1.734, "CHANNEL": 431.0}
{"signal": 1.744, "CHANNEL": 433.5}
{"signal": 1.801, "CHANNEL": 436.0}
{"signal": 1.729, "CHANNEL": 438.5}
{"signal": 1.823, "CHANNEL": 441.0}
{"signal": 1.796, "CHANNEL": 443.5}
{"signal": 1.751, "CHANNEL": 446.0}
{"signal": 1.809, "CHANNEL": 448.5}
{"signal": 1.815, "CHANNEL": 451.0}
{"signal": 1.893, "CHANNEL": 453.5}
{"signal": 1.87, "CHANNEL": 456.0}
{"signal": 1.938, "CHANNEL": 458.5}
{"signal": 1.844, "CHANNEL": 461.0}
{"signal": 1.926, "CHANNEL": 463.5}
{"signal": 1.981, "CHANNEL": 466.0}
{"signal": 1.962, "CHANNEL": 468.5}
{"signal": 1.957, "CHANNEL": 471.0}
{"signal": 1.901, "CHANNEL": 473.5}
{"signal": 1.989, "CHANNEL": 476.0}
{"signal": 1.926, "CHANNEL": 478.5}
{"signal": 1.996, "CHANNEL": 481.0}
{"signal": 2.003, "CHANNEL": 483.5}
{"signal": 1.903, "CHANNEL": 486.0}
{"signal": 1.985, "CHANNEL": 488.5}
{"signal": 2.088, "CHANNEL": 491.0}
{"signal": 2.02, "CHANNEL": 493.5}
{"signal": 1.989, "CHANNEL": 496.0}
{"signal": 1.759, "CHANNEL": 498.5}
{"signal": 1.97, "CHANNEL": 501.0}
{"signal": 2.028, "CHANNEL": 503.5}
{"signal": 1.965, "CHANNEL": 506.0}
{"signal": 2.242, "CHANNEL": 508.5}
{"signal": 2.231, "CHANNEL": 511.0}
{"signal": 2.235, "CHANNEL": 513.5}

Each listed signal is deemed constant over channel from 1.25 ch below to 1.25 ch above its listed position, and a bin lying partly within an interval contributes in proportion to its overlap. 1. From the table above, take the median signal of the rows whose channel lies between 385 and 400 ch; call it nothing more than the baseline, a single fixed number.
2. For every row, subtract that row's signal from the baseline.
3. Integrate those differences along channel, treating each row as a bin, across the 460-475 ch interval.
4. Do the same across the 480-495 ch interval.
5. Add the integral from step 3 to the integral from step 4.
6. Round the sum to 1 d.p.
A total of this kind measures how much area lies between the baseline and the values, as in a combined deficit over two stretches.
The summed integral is 4.9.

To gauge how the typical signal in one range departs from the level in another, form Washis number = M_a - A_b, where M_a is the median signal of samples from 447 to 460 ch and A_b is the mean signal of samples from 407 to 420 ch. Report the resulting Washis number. -0.12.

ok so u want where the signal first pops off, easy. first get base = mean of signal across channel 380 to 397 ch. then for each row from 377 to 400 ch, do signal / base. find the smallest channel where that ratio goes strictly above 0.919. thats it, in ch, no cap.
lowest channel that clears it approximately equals 378.5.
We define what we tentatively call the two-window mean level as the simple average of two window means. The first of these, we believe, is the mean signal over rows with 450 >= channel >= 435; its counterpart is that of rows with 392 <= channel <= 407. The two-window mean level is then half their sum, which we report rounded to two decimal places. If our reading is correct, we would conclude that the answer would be 1.98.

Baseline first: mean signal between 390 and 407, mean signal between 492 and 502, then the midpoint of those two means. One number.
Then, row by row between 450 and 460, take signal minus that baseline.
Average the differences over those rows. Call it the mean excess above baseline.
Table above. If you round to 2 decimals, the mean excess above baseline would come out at -0.17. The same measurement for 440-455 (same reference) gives -0.23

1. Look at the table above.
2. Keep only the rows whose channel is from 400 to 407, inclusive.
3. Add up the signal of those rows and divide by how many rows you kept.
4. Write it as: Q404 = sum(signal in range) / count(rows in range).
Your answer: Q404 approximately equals 2.16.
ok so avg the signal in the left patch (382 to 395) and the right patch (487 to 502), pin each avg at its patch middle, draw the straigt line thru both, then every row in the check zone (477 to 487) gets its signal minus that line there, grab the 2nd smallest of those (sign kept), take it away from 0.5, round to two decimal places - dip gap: 0.57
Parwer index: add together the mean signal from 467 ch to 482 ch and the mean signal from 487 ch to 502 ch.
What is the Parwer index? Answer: 3.92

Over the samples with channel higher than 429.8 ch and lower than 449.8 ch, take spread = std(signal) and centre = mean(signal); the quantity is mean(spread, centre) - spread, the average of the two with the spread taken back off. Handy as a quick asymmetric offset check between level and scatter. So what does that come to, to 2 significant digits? 0.87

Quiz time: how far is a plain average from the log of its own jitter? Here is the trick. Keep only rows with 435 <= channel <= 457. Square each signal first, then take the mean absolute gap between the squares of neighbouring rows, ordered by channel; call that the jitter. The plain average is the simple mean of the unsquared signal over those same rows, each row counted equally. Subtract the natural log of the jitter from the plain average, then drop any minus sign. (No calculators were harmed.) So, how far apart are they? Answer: 3.52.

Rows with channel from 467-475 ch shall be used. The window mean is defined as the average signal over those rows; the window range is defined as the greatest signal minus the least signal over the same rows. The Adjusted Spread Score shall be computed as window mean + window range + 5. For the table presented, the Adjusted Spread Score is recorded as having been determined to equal 7.00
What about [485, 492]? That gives 7.18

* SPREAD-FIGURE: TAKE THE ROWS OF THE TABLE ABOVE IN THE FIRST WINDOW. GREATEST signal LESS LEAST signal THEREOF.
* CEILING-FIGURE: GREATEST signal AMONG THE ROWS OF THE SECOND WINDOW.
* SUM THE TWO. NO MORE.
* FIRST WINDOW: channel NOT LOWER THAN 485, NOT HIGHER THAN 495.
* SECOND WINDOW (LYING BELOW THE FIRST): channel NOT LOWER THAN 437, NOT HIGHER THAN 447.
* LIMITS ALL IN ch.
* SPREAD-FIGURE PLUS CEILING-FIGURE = 2.0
